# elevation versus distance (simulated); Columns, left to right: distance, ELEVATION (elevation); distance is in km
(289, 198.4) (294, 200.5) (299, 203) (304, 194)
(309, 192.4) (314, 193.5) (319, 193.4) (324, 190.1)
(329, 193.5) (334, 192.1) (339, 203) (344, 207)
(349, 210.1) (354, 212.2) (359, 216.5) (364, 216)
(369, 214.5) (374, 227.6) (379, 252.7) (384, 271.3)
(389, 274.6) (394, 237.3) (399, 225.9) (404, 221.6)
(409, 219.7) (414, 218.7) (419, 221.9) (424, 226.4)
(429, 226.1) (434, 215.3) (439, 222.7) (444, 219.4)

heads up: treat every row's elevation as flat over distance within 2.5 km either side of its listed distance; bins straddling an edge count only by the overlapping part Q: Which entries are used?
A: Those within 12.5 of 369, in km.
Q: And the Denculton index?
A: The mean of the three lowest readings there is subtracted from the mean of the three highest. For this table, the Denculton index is 16.6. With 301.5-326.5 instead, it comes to 1.7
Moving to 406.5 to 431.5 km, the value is 4.7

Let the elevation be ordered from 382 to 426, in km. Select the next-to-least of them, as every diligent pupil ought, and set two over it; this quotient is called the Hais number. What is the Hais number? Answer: 0.0091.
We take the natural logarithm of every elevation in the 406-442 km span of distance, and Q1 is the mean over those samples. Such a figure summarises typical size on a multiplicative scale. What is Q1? 5.40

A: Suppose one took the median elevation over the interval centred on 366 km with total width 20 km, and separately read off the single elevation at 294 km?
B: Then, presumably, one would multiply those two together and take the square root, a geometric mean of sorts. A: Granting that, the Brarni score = 208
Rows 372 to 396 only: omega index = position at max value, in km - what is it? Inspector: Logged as 389 km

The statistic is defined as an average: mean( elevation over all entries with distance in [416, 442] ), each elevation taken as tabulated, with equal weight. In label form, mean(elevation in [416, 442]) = 222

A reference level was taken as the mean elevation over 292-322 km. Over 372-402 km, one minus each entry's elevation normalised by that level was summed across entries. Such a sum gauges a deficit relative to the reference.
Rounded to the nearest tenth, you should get -1.6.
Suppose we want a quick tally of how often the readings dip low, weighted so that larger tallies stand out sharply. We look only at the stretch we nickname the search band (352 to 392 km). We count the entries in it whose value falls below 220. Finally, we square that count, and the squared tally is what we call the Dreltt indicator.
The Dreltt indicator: 16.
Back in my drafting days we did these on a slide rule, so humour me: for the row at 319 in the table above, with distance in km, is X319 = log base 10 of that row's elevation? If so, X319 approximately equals 2.29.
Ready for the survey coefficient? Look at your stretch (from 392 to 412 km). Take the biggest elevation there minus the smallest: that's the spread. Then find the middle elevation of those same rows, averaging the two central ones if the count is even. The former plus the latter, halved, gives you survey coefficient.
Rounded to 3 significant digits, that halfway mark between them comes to 121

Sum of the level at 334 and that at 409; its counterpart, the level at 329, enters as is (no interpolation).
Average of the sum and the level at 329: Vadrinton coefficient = 303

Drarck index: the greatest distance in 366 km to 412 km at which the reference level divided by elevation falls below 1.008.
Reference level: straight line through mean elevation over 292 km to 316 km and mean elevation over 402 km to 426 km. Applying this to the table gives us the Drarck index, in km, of 409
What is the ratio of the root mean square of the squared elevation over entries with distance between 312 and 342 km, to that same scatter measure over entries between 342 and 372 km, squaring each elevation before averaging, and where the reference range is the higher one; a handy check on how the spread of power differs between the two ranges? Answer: 0.83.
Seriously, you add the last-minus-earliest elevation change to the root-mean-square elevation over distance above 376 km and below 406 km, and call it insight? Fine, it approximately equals 217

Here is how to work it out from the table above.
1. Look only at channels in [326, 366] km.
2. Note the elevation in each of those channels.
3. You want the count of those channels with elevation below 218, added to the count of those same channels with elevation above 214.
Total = 10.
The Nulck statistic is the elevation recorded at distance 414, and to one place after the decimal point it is 218.7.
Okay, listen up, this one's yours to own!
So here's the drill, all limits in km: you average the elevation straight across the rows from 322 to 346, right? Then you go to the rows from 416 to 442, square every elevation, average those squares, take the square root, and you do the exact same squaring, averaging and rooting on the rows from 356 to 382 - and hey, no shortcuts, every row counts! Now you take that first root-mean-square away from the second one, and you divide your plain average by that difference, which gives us 58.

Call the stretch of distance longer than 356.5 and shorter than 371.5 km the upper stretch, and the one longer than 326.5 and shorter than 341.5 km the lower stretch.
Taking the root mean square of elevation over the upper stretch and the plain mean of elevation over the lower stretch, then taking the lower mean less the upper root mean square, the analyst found -19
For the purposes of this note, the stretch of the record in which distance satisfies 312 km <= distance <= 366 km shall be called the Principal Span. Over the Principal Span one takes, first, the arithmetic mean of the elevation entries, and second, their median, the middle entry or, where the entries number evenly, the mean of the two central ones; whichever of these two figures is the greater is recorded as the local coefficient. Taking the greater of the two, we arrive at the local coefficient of 203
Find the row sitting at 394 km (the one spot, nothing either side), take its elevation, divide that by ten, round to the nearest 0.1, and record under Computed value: 23.7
